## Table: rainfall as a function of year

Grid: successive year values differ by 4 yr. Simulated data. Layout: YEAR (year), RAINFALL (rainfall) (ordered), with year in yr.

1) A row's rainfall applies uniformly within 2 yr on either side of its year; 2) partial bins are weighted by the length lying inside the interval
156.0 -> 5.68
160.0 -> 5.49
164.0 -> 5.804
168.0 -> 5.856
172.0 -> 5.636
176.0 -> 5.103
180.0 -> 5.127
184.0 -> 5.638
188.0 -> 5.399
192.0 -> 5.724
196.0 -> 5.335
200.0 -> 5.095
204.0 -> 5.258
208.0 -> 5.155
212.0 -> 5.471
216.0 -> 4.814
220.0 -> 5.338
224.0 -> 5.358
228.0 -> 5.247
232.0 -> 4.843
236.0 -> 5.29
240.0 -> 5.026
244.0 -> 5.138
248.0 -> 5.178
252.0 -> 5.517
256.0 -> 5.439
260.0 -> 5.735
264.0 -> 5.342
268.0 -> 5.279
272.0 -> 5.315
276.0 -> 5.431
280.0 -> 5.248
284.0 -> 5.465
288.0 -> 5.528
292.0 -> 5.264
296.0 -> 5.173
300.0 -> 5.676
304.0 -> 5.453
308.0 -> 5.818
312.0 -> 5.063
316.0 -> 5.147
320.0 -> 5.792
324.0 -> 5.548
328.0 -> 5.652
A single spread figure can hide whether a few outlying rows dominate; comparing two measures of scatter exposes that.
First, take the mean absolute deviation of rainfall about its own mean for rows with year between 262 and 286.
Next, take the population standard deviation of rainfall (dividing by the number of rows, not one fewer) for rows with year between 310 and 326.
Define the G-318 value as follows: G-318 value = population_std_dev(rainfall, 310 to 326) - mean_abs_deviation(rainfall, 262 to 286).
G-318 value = 0.23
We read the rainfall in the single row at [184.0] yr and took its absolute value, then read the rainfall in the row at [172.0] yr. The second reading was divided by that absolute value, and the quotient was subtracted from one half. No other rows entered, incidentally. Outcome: -0.50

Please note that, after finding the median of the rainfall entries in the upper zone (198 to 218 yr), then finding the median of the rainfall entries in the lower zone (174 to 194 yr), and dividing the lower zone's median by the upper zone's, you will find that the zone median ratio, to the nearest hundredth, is 1.05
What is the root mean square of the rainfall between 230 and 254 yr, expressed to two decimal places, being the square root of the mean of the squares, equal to 5.17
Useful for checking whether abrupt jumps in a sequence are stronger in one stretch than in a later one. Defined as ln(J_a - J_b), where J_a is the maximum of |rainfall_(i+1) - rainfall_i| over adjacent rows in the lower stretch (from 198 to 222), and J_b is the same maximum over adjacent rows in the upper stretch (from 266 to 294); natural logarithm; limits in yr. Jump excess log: -1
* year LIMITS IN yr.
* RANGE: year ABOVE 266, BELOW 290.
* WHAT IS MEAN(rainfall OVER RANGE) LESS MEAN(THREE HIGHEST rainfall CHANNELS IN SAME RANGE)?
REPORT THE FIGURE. -0.10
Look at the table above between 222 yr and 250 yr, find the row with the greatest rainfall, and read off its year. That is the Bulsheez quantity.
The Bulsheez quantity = 224.0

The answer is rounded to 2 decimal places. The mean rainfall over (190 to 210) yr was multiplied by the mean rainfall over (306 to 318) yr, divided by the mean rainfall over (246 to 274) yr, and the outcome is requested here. 5.26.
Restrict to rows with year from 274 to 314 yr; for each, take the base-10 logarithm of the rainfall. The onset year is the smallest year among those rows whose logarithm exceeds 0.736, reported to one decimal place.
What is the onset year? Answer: 284.0 yr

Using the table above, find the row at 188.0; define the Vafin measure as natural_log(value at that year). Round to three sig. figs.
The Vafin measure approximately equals 1.69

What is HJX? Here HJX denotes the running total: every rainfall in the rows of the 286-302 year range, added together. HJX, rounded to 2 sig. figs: 22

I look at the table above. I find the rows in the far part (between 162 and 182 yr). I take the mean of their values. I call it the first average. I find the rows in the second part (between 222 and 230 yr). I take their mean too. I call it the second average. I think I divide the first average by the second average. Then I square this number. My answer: 1.08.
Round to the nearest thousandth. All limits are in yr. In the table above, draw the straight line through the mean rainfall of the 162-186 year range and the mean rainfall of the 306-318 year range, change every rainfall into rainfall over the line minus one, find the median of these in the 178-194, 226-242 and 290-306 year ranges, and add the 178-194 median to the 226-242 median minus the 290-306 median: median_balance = -0.055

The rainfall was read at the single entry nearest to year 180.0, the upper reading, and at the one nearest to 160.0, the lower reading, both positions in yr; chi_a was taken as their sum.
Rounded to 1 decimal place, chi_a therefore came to 10.6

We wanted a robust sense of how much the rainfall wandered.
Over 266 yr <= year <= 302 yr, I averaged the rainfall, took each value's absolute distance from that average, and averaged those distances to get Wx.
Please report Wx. 0.13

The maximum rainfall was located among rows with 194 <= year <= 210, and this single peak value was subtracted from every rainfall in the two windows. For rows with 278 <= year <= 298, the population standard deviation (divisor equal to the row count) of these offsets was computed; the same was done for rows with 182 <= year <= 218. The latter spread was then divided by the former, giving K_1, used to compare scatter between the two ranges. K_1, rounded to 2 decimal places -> 1.94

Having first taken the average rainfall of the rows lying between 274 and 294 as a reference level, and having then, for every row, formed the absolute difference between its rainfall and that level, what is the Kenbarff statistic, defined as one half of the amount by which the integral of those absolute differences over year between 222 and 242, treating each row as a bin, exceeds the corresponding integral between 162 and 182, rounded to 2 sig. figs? -1.0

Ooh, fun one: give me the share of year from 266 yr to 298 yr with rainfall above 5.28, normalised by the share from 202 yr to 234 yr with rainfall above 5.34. 2.0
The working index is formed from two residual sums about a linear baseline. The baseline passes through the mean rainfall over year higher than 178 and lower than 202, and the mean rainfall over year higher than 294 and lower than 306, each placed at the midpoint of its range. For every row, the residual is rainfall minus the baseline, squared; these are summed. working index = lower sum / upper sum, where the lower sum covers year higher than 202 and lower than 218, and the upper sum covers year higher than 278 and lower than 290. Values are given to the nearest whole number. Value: 10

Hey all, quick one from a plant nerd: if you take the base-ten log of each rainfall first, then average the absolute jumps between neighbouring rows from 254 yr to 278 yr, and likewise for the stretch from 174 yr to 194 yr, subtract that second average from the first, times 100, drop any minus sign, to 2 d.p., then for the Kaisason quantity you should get 0.76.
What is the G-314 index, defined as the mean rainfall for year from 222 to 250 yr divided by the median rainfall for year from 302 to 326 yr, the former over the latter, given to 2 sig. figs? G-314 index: 0.94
